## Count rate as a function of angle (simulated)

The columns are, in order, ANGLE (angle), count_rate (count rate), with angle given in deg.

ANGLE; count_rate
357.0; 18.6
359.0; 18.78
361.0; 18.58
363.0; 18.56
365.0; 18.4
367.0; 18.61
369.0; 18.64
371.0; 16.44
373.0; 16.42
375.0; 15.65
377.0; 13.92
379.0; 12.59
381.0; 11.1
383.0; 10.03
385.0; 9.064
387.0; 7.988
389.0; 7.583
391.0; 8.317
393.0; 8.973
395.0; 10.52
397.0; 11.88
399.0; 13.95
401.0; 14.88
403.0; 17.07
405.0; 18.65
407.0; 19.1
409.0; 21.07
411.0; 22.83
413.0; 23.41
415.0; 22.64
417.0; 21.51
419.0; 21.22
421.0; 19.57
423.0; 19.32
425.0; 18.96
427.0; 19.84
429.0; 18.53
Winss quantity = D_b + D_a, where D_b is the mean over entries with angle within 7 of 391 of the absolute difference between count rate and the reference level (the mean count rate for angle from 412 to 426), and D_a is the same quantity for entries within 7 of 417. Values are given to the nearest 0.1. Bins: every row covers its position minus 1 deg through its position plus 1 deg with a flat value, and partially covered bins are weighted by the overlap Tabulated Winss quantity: 13.2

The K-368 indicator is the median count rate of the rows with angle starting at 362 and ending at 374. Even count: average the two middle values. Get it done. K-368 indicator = 18.5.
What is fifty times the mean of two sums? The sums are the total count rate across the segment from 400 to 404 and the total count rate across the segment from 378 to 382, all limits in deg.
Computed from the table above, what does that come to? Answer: 1391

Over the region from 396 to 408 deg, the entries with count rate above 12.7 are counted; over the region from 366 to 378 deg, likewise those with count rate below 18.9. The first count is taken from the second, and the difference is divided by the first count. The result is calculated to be 0.20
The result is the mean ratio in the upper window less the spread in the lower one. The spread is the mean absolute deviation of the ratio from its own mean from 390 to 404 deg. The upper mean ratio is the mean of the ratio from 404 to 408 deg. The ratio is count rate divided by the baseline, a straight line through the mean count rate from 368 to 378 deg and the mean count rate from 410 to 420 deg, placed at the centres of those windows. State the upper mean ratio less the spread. 0.78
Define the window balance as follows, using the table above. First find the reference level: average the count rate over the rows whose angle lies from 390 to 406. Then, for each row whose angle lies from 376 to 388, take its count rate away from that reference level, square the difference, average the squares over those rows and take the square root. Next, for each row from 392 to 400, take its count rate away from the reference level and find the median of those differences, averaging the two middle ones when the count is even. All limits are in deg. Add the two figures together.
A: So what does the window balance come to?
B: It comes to 4.9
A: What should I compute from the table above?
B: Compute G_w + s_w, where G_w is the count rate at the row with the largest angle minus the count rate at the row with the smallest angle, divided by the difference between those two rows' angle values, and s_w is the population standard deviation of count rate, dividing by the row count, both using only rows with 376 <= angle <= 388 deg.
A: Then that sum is 1.4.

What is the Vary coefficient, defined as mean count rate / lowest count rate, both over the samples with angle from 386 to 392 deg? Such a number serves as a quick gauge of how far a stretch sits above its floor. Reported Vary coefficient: 1.05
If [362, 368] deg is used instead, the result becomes 1.01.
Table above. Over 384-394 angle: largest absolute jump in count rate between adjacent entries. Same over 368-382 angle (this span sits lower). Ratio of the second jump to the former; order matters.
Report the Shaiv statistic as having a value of 2.0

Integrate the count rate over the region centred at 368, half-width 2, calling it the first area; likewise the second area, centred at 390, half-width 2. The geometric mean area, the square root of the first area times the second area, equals 49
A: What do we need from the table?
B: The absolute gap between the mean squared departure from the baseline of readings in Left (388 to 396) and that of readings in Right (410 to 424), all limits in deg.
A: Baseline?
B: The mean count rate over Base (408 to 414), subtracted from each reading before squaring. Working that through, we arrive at 183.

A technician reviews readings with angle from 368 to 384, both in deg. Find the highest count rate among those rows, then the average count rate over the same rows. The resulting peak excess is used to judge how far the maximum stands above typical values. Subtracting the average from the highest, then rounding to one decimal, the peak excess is 4.3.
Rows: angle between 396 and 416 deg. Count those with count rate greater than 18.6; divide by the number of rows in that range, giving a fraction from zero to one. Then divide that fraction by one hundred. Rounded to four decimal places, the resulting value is 0.0060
